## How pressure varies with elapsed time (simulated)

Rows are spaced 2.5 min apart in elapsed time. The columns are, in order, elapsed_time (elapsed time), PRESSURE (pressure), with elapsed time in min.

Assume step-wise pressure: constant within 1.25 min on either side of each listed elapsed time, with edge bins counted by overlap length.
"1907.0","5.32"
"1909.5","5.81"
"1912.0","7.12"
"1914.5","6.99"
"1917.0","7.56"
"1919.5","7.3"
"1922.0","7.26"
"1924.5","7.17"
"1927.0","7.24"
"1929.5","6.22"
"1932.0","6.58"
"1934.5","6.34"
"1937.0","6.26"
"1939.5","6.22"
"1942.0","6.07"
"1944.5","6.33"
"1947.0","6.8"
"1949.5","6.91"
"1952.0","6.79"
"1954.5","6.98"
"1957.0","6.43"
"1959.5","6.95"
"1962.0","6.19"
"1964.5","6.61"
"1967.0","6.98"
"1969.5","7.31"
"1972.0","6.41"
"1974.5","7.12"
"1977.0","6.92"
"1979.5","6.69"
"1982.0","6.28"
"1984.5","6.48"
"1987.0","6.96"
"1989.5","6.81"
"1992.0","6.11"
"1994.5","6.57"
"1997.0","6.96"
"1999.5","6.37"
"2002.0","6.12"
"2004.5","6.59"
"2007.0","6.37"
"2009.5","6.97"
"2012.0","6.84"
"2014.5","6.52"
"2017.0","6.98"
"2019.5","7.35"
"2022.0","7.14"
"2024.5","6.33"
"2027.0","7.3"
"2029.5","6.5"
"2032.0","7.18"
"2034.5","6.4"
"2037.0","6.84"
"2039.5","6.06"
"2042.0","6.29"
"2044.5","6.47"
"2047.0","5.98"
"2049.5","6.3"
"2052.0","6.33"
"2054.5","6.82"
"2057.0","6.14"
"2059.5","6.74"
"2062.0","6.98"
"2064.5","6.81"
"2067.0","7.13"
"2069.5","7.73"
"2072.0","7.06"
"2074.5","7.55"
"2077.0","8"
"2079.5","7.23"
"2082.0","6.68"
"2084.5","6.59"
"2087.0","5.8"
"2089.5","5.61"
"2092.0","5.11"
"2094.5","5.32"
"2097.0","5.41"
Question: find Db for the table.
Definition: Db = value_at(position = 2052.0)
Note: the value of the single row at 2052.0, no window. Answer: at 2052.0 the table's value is 6.33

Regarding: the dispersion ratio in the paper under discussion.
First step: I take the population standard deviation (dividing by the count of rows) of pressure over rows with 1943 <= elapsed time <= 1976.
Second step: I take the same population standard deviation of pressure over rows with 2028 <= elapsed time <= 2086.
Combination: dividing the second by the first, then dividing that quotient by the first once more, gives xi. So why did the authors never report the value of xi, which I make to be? 5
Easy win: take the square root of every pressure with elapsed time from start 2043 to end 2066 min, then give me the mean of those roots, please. 2.55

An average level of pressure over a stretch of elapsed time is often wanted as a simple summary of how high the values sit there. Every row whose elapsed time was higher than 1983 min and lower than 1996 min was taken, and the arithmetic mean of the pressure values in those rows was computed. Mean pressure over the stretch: 6.59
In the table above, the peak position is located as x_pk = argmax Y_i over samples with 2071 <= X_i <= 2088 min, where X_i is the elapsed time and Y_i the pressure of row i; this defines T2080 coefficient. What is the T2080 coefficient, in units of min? 2077.0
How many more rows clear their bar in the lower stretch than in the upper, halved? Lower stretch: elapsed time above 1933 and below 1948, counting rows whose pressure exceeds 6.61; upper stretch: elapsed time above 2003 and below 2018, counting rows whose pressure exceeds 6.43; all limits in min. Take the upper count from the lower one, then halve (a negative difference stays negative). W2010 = -2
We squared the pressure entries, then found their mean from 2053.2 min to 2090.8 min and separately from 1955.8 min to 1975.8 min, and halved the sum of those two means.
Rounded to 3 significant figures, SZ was 46.6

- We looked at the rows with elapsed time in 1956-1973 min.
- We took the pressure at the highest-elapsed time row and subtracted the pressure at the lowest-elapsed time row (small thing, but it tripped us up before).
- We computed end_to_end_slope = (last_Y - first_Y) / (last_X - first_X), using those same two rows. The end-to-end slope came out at 0.00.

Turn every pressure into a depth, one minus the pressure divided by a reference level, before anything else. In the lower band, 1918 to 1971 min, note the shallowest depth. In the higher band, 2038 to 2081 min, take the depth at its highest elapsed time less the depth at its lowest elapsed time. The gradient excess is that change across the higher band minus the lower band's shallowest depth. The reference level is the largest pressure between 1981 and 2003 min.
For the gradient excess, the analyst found -0.12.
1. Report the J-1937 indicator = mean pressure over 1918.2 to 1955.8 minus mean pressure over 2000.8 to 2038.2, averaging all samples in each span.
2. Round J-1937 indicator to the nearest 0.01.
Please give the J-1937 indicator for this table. -0.06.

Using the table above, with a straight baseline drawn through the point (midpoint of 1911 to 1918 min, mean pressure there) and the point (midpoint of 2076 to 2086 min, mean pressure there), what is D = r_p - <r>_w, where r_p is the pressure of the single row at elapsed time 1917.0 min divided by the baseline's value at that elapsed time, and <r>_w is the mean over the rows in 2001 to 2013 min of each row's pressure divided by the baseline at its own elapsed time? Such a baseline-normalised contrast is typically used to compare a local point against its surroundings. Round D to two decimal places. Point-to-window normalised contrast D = 0.13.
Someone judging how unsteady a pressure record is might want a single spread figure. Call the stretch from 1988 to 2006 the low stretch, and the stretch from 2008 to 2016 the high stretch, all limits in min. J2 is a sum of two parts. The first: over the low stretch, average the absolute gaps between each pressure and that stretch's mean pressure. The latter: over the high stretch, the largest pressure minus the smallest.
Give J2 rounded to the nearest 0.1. 0.7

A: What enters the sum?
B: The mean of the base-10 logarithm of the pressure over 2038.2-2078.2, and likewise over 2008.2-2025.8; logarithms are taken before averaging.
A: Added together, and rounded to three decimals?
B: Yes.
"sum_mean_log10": 1.666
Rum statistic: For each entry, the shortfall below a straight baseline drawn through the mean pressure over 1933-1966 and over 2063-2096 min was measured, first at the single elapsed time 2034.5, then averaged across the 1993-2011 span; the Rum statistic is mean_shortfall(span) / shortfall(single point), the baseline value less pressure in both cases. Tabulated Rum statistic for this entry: 0.1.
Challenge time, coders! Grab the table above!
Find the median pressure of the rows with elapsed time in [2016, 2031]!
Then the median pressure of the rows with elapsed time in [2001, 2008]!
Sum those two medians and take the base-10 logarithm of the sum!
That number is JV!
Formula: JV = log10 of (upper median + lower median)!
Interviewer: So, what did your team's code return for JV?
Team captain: 1.13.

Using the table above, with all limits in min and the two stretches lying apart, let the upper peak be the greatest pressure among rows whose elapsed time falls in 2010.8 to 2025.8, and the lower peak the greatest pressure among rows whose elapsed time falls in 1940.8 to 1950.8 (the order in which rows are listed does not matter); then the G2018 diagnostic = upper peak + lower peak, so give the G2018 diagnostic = 14.3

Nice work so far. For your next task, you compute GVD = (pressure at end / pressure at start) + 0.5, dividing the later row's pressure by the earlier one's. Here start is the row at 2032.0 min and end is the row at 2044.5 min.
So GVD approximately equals 1.40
